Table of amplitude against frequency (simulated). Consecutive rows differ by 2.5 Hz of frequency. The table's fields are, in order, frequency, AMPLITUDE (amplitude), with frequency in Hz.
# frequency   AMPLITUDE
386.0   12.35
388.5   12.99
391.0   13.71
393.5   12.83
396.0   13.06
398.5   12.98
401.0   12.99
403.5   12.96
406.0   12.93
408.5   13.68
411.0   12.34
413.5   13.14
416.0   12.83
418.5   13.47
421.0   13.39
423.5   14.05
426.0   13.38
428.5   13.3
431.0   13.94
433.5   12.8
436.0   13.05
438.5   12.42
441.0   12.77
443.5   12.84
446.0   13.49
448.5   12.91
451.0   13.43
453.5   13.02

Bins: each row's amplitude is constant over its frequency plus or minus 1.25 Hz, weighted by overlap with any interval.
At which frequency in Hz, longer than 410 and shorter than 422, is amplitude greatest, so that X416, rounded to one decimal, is 418.5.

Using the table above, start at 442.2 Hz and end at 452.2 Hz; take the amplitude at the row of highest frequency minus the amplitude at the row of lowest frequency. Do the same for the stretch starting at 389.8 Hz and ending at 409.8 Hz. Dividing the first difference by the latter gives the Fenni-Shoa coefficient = -20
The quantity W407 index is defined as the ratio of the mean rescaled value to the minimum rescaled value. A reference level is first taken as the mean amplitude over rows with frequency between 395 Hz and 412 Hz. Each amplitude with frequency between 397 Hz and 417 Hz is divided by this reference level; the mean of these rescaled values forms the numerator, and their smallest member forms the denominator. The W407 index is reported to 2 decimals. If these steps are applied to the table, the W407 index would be 1.05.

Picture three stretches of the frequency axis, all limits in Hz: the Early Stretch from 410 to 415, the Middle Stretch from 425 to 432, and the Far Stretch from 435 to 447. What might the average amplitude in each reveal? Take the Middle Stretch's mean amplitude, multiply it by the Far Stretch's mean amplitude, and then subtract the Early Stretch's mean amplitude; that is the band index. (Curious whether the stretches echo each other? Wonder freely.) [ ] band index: 162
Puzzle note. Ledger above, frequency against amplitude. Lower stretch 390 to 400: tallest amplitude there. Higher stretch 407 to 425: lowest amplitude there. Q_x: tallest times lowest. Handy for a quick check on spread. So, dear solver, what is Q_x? 169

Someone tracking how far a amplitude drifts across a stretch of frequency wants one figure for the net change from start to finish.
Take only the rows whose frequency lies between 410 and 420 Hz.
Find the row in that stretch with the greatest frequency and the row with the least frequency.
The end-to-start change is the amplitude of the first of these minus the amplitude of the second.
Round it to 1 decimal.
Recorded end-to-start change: 1.1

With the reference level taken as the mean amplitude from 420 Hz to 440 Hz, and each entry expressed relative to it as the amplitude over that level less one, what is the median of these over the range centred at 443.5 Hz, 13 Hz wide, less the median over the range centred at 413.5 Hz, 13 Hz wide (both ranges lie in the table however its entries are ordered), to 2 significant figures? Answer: -0.023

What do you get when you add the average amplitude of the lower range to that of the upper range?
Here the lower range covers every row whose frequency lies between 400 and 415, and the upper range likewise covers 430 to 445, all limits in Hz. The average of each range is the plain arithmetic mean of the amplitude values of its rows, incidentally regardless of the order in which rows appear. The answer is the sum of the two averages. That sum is 26.0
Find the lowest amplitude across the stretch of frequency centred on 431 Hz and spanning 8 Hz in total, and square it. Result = 164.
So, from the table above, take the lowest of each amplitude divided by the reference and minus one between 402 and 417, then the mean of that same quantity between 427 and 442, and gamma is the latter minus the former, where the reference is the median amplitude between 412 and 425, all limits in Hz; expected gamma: 0.05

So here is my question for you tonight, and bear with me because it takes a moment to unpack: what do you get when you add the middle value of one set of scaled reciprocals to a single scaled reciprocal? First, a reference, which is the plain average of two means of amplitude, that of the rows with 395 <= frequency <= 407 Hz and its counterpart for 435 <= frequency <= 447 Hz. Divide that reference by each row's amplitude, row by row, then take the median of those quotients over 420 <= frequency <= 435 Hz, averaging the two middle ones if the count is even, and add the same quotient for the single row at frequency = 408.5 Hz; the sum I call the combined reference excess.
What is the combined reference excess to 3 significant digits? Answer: 1.91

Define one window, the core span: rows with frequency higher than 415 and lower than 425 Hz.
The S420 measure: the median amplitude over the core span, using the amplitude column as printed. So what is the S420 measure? 13.43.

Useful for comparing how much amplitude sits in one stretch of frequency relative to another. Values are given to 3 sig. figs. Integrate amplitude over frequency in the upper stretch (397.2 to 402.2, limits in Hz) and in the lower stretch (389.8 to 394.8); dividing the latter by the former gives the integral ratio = 1.02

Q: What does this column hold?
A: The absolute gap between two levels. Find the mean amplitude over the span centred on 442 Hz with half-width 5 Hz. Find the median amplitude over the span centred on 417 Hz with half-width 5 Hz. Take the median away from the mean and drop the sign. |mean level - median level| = 0.4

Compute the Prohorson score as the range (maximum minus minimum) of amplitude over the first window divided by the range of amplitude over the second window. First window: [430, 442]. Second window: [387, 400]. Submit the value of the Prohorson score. 1.7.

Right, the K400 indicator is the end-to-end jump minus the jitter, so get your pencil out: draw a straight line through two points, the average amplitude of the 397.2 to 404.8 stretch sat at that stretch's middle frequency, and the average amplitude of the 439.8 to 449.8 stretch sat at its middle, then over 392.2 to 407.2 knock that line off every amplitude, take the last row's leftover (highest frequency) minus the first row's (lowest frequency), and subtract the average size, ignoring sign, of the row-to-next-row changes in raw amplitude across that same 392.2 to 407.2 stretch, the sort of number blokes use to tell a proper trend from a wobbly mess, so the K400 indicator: 0.02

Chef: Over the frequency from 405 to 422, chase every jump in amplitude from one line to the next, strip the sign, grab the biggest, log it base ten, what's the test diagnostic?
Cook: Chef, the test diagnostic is 0.13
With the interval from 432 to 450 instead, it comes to -0.19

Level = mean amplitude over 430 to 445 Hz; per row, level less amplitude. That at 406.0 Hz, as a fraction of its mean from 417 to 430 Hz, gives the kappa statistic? 0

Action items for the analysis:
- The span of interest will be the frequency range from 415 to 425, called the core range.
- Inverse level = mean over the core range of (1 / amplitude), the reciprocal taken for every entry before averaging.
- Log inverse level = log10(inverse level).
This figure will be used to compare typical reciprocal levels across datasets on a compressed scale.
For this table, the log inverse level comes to -1.13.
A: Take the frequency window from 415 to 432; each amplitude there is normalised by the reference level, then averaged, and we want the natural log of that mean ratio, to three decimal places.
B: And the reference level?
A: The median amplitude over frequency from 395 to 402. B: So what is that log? 0.037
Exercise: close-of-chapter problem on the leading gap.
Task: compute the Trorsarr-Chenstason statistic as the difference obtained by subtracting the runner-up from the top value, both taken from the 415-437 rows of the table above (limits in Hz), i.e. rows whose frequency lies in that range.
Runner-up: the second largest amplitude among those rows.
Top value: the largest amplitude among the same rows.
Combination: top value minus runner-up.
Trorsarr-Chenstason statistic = 0.1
